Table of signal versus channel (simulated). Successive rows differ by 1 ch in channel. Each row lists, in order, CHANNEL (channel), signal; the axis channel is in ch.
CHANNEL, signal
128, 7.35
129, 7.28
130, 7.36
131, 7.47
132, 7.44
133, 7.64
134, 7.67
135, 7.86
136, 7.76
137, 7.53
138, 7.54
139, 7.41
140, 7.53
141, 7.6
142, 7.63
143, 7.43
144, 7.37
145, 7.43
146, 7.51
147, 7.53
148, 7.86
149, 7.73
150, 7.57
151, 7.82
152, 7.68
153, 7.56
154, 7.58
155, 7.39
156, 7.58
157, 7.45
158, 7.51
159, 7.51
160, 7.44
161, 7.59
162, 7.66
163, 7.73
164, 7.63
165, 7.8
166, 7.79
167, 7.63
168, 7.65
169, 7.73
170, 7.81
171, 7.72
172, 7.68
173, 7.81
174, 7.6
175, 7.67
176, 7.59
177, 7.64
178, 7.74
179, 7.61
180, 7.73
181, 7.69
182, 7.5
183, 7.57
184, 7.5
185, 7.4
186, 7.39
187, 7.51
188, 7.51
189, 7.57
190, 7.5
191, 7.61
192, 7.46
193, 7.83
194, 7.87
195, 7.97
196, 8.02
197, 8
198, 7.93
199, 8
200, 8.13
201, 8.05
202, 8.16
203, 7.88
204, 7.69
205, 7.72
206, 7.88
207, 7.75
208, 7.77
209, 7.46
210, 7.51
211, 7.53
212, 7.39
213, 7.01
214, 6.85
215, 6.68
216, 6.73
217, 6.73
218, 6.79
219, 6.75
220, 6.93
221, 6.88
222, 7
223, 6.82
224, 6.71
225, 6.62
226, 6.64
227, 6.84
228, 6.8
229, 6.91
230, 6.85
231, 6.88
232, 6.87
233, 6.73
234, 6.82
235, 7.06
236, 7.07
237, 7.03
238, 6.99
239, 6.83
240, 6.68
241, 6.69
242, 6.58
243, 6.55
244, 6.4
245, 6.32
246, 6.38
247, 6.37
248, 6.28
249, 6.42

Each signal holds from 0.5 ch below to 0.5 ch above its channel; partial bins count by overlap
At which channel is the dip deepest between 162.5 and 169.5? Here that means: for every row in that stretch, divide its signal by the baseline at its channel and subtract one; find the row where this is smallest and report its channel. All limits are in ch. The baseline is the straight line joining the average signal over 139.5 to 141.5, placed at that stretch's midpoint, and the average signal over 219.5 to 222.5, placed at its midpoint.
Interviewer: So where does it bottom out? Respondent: 164 ch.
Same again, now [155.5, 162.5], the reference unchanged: 157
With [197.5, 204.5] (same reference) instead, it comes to 204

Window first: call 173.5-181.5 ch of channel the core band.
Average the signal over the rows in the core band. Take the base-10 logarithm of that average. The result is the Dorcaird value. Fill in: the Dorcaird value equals 0.884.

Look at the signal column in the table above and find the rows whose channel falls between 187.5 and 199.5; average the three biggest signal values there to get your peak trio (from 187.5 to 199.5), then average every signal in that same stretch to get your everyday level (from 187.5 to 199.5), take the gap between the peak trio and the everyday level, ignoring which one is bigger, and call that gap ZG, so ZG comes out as 0.23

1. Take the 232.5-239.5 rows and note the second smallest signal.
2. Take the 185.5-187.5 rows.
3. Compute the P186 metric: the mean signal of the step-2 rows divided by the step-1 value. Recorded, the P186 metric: 1.09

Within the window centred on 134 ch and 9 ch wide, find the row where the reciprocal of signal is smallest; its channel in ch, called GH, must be 135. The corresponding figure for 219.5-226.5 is 222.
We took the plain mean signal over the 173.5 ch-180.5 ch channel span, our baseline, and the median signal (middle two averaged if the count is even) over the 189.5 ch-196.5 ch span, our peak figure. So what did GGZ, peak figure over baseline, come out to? 1.02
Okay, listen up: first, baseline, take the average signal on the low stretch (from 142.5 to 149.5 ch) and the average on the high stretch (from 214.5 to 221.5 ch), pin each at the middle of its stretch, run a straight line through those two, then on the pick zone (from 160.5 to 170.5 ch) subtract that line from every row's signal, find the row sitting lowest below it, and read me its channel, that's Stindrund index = 161 ch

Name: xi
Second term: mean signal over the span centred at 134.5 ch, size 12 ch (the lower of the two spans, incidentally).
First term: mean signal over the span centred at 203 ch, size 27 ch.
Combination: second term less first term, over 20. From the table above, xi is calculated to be -0.005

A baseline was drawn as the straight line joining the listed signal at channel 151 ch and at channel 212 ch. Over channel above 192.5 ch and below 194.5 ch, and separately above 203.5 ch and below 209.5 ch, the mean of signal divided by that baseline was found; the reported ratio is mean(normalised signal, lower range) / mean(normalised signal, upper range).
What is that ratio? 1.01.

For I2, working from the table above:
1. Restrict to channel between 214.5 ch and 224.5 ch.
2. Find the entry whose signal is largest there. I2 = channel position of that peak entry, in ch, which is 222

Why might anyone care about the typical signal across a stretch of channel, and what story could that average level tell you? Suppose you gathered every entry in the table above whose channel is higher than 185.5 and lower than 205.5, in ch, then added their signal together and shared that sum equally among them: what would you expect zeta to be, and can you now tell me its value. 7.790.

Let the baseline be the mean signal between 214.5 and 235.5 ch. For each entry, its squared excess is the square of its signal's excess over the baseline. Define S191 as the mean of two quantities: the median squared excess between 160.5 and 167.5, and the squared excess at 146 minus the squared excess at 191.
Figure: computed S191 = 0.29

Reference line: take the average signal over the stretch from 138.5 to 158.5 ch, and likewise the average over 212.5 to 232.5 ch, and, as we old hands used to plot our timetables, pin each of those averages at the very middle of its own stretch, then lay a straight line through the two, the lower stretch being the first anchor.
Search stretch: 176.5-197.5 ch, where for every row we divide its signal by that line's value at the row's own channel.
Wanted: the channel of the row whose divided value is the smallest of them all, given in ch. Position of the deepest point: 185 ch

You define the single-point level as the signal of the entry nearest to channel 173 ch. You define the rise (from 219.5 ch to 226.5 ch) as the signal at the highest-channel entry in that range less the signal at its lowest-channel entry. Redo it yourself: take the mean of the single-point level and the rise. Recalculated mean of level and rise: 3.76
